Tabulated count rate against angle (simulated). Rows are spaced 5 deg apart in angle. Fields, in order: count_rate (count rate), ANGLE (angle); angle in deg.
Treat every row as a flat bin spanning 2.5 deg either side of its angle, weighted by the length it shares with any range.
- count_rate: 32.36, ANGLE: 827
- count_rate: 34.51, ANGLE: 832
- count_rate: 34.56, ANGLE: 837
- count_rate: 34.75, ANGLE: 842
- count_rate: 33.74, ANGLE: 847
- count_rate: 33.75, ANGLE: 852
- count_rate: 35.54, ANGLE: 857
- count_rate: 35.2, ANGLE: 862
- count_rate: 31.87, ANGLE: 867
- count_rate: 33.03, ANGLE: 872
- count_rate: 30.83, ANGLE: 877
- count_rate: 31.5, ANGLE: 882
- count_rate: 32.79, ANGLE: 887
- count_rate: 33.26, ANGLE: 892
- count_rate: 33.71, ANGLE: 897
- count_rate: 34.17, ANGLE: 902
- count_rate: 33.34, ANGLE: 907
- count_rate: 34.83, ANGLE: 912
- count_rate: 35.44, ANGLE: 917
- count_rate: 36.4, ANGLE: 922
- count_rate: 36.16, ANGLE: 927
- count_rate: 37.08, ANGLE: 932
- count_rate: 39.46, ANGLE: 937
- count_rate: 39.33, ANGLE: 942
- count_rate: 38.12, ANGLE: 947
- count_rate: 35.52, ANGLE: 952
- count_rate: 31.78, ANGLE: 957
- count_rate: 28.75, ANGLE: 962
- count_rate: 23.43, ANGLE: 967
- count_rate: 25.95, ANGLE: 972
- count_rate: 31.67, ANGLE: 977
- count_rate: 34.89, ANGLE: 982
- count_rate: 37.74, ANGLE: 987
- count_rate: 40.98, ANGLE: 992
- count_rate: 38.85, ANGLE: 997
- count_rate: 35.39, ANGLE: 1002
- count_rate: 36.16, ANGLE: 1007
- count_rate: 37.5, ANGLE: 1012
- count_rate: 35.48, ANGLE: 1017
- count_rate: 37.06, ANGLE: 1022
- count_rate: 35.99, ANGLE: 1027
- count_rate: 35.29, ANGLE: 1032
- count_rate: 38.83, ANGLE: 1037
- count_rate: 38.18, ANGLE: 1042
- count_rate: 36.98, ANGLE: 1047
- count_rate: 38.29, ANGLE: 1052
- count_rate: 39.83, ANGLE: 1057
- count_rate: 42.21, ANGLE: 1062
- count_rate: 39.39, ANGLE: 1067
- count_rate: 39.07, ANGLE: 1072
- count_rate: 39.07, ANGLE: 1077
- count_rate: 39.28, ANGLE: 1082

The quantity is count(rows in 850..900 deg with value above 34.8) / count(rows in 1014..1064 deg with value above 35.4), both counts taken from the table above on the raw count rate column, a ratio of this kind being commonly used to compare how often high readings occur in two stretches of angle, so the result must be 0.22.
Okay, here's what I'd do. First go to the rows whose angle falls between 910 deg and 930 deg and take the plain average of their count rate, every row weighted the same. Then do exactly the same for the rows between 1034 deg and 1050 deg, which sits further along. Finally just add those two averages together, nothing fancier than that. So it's 73.7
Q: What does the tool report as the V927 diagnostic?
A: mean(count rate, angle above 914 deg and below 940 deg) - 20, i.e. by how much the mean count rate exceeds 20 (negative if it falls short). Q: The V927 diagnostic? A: 16.9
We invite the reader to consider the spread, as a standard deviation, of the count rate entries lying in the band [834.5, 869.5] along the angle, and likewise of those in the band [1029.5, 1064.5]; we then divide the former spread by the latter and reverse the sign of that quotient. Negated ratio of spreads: -0.6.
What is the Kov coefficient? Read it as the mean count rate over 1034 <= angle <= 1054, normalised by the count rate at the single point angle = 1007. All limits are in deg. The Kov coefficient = 1.05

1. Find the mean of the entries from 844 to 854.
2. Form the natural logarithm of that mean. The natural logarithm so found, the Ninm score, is 3.52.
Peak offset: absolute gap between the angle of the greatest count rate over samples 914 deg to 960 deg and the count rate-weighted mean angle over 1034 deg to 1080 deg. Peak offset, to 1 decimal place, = 120.2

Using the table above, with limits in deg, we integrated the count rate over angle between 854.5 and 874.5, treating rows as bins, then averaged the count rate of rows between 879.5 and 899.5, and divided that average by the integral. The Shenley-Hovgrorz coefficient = 0.048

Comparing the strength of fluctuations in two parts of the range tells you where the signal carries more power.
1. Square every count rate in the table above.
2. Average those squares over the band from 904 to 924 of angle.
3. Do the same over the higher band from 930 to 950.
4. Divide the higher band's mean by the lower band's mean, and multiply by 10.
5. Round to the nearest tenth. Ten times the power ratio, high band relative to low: 12.1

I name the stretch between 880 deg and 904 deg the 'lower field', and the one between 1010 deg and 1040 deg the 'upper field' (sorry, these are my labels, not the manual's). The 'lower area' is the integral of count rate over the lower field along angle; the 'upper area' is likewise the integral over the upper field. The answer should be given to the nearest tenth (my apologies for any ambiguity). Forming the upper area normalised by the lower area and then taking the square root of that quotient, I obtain 1.2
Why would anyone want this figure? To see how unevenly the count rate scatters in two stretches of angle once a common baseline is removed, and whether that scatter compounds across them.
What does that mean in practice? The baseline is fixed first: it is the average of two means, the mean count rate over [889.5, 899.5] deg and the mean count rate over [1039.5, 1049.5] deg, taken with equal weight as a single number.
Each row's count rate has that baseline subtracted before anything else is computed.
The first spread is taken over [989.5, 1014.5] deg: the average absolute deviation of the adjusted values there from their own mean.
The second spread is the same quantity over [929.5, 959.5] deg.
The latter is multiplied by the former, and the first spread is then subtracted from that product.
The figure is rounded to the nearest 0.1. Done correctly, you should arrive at 2.0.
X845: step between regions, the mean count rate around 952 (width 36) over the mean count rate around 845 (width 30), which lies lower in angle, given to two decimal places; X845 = 0.98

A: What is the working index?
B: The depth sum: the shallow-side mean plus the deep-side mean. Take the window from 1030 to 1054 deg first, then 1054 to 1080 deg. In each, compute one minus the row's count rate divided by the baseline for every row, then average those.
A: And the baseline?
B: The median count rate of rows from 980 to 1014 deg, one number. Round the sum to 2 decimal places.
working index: -0.06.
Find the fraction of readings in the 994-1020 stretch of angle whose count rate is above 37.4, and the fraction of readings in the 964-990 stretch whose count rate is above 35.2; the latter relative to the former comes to 0.50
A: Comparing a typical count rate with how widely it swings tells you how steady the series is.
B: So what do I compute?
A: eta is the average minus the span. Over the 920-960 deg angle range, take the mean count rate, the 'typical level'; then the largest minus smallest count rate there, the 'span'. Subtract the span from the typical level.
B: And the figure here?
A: 29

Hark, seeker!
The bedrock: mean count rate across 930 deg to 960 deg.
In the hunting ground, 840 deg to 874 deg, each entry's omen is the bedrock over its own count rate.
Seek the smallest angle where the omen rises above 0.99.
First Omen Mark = 842 deg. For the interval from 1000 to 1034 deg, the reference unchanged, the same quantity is 1002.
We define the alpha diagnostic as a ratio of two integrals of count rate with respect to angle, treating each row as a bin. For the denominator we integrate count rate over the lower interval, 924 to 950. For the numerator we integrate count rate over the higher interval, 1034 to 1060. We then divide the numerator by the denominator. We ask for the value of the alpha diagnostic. 1.01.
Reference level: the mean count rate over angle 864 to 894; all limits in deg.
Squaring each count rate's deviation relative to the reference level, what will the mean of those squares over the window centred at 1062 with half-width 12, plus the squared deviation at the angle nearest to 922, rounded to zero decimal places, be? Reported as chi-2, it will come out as 76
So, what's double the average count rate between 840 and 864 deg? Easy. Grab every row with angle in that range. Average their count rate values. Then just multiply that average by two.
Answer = 69.2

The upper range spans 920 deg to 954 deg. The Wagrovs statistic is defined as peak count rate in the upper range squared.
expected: 1557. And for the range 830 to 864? 1263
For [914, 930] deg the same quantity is 1325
